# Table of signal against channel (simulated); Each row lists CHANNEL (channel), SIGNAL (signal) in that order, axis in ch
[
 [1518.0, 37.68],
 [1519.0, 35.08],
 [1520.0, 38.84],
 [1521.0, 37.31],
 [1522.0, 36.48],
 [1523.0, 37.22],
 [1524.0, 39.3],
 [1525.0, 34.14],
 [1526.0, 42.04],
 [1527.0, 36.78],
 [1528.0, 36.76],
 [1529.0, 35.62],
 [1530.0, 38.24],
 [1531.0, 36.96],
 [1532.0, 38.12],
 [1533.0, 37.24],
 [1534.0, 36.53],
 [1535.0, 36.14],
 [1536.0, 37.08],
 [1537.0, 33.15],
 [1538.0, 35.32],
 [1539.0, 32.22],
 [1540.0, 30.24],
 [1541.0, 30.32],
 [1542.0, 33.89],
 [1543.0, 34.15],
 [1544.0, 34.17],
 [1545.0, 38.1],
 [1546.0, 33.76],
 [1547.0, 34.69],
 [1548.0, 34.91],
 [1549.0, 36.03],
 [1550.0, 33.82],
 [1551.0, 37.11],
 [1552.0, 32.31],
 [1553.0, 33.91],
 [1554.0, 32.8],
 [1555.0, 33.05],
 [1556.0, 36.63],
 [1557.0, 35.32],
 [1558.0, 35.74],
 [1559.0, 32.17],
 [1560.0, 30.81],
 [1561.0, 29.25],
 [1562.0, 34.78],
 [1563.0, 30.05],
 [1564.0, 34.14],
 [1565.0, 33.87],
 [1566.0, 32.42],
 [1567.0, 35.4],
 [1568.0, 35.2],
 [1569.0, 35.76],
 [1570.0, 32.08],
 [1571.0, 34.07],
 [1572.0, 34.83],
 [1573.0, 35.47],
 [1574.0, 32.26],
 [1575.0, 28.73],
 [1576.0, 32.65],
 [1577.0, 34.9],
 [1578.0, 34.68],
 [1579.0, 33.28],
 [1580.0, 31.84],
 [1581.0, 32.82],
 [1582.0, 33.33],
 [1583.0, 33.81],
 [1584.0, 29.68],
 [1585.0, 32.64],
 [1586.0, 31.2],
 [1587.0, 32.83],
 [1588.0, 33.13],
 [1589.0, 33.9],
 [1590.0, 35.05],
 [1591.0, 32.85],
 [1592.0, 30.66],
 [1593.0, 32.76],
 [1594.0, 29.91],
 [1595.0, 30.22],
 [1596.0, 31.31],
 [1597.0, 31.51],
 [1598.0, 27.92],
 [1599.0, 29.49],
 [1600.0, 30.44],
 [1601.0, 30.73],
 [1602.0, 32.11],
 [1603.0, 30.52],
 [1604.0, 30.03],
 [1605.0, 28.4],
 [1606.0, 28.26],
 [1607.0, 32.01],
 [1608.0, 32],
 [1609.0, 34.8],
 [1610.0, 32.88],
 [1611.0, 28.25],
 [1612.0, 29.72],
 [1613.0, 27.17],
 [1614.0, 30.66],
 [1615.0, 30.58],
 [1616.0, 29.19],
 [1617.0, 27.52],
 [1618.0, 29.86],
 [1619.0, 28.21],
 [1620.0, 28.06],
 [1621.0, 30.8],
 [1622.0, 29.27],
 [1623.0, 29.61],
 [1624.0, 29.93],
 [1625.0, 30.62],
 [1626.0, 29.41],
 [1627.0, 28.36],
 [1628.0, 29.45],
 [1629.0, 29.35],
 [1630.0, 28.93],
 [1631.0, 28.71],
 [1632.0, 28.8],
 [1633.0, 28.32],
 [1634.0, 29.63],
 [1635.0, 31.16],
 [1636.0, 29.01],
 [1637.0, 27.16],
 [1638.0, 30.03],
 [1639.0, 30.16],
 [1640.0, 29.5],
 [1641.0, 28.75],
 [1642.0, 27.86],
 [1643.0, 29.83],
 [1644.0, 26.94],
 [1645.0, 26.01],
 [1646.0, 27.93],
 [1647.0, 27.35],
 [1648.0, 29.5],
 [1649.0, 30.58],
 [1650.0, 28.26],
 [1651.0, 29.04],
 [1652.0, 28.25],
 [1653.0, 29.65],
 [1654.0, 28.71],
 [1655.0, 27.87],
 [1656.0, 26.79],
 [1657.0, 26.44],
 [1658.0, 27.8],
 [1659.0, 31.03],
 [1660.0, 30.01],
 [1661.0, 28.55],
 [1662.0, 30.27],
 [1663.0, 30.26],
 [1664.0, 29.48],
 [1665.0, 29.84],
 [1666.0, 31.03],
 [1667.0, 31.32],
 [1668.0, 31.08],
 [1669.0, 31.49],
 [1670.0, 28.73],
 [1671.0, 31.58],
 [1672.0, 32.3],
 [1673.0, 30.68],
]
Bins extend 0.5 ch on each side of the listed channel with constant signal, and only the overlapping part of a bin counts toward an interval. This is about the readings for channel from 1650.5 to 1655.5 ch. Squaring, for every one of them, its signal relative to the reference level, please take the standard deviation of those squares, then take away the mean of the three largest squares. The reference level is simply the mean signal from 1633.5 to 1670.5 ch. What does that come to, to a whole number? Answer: 0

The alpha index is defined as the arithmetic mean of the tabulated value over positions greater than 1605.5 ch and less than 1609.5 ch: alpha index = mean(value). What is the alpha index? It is 31.8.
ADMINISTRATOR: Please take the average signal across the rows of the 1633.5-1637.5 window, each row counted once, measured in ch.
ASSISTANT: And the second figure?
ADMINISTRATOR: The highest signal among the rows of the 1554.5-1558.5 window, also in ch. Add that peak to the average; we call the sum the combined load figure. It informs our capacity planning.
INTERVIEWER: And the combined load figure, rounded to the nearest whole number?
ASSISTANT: 66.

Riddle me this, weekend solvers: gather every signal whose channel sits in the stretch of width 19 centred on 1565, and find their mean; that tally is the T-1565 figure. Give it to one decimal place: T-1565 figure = 33.7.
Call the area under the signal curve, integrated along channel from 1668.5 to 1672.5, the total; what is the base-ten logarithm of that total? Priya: 2.09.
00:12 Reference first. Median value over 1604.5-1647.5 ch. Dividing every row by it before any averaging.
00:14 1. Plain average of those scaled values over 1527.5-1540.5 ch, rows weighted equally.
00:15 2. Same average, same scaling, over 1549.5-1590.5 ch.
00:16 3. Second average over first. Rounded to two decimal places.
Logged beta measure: 0.94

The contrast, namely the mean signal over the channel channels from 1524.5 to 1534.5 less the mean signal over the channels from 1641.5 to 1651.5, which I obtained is 9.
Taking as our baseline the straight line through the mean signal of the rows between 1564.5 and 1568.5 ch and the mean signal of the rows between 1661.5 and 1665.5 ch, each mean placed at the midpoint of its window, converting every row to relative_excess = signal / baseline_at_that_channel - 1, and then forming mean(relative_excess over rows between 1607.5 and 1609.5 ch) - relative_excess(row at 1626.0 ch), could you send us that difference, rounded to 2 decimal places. 0.10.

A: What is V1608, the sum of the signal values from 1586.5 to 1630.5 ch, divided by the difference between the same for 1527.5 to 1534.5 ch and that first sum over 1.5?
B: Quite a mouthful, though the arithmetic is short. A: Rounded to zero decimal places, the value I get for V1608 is -2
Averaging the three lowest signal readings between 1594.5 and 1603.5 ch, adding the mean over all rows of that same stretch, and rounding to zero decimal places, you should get 60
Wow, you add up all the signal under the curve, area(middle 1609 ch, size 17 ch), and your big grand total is 515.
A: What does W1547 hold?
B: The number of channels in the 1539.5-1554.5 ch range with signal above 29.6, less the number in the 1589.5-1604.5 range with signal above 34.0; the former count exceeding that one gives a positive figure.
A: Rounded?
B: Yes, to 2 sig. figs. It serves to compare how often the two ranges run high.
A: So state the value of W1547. 14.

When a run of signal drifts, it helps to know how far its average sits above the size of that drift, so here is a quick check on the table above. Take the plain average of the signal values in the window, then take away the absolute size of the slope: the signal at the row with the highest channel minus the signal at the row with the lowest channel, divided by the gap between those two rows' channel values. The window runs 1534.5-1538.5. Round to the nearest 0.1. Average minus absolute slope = 35.1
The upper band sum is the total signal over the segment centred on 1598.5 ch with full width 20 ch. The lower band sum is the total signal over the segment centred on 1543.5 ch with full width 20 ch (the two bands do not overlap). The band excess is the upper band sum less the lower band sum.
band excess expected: -68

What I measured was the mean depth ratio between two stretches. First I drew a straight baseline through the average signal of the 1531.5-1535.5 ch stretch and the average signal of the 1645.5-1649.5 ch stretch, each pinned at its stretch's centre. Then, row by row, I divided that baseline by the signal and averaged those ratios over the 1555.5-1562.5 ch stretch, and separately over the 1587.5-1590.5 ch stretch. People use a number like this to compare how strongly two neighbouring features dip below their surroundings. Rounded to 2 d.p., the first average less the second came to 0.08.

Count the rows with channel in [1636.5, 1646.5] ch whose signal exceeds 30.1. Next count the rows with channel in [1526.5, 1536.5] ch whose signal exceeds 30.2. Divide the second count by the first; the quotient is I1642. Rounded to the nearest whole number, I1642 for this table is 10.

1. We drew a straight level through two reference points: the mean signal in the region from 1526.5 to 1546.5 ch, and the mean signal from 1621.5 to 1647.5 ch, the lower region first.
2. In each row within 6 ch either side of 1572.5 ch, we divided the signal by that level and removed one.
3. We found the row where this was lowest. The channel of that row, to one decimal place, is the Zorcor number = 1575.0 ch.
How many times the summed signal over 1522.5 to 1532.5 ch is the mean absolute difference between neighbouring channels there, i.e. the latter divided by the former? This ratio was 0.0079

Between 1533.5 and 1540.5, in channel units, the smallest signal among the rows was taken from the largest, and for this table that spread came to 7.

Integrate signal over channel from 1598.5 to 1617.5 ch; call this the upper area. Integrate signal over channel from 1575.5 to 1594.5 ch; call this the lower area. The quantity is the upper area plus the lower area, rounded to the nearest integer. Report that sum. 1197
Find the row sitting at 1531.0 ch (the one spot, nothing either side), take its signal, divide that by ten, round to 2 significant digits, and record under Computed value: 3.7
